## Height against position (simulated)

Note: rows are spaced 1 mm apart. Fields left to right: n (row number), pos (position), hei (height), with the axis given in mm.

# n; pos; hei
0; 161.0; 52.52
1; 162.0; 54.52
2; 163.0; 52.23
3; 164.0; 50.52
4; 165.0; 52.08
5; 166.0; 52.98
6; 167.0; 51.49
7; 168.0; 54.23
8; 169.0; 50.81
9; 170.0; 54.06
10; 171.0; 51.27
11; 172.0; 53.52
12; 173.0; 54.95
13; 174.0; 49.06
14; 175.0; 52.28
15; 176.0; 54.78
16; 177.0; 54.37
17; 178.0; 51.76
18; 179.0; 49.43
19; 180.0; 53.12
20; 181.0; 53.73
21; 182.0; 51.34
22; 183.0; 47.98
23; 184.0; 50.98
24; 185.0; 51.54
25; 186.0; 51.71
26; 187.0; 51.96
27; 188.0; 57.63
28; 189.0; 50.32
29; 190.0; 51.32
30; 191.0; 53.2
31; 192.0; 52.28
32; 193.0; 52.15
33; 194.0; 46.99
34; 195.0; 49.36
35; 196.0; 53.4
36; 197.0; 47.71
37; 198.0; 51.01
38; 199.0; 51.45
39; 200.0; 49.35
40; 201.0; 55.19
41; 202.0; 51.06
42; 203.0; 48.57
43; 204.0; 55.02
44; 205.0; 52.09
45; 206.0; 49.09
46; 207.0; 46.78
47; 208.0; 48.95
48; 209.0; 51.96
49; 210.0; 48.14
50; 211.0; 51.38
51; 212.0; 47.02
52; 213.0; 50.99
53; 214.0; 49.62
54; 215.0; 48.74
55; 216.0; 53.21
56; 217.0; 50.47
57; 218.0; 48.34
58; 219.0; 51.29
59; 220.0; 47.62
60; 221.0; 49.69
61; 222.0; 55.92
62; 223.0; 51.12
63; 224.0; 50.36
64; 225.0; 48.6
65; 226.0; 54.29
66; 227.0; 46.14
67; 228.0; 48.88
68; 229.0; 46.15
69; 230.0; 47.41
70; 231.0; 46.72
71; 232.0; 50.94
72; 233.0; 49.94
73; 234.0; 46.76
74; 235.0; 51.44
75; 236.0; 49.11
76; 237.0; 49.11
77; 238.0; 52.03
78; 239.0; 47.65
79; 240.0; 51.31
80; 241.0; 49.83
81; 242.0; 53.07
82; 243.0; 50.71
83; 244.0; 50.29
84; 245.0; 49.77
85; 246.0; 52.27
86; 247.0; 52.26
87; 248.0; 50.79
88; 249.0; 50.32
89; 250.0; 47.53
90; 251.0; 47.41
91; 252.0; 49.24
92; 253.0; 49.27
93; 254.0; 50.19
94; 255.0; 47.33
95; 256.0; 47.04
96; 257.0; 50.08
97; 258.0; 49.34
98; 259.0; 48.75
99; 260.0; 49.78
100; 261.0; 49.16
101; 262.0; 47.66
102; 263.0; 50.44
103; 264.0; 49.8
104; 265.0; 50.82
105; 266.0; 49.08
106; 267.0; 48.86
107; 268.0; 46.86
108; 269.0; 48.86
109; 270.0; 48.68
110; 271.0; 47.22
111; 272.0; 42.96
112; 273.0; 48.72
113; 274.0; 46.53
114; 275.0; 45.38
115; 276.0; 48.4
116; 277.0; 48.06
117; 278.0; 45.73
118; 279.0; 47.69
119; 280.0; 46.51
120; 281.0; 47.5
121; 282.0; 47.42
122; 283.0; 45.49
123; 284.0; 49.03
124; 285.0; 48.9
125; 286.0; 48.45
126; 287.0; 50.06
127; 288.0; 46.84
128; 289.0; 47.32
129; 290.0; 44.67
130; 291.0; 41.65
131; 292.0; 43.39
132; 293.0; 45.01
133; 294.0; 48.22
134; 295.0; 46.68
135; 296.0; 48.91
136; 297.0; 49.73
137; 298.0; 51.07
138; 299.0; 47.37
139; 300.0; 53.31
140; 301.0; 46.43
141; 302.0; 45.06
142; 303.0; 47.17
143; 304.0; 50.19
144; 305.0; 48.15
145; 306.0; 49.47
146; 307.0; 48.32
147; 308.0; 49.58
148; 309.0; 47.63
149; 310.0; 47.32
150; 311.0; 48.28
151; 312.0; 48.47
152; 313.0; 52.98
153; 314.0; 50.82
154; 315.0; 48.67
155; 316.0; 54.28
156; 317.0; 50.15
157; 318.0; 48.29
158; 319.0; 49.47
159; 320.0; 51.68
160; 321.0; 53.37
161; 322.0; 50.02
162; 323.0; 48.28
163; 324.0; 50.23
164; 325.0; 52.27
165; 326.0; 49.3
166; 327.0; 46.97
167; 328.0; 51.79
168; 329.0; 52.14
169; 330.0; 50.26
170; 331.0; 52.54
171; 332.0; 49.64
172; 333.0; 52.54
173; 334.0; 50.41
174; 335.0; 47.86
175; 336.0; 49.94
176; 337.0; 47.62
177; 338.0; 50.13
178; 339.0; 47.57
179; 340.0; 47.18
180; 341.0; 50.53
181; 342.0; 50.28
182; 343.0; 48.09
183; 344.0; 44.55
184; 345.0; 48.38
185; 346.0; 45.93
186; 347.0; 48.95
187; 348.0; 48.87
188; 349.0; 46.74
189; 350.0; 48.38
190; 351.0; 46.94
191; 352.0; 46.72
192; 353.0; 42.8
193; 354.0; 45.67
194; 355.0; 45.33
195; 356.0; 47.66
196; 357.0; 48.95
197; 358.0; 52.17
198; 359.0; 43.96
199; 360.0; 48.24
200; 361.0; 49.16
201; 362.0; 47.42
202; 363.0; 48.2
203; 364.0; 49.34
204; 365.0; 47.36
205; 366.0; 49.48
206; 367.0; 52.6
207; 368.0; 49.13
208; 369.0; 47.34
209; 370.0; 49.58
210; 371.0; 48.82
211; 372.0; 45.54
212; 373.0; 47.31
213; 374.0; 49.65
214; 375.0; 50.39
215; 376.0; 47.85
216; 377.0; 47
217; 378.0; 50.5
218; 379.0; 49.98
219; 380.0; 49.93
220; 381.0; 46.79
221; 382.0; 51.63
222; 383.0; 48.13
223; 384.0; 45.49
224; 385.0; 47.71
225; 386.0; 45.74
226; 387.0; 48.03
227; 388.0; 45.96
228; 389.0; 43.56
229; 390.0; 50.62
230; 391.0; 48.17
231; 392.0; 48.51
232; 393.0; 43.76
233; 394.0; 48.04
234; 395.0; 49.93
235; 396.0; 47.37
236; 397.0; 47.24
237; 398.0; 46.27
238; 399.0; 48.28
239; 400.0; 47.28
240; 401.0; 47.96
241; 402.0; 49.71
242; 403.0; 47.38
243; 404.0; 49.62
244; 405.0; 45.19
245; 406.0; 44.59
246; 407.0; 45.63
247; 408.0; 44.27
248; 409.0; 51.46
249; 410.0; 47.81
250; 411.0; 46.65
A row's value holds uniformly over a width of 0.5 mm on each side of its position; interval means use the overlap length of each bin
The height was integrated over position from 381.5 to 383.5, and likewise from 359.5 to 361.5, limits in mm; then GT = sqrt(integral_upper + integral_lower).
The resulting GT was 14.0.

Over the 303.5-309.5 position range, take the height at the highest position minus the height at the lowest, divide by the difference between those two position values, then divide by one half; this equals -1.0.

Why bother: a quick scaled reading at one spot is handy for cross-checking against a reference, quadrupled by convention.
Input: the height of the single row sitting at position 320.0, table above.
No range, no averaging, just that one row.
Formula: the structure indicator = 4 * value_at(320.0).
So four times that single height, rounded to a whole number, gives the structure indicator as 207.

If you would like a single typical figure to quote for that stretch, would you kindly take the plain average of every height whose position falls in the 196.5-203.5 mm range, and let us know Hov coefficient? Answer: 50.6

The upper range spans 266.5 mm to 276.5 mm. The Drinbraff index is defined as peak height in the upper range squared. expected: 2387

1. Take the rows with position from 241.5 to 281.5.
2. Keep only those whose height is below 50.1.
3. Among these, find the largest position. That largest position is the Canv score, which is 281.0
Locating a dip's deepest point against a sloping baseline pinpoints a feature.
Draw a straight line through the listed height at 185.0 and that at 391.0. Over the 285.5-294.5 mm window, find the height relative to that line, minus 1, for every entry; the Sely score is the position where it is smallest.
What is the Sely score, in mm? 291.0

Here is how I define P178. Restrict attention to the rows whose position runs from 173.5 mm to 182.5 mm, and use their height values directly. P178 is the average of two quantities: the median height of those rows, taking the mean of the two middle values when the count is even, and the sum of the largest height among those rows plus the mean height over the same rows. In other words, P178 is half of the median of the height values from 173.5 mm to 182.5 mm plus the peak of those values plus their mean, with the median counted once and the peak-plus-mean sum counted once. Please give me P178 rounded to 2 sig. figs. 80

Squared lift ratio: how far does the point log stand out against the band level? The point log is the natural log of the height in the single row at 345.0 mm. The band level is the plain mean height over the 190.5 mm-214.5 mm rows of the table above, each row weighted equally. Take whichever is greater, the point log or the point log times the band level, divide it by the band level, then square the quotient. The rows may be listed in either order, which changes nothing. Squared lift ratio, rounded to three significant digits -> 15.0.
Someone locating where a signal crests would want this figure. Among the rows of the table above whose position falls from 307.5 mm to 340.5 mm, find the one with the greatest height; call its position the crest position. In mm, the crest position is 316.0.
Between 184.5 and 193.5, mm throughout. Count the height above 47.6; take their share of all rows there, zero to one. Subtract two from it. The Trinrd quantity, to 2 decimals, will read -1.00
